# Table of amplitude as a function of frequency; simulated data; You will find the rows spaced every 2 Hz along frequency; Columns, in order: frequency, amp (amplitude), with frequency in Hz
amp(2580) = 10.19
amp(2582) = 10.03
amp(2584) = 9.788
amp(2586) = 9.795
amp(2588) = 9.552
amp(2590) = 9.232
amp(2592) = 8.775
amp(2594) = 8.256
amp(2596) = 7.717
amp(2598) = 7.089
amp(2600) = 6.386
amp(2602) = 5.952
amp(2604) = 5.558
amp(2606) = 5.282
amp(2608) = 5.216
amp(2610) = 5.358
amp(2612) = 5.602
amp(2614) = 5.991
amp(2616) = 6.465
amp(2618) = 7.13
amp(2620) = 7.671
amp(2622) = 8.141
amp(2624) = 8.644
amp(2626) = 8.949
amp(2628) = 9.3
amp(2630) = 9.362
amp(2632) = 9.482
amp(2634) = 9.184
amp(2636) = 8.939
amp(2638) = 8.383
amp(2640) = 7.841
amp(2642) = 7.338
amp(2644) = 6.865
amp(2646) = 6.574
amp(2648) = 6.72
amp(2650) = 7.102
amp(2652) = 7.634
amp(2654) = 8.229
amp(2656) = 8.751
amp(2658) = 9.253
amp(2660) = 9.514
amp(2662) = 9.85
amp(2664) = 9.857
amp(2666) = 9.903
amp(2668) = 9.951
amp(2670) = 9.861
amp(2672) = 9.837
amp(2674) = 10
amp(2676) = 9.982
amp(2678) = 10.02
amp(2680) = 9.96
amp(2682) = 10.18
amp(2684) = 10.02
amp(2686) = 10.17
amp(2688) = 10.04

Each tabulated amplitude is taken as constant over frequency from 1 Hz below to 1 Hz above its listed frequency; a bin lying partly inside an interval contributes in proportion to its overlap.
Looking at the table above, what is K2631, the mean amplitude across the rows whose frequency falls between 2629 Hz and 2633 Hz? 9.4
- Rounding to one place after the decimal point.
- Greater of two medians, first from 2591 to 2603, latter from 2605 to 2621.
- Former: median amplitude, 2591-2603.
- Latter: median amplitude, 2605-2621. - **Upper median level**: 7.4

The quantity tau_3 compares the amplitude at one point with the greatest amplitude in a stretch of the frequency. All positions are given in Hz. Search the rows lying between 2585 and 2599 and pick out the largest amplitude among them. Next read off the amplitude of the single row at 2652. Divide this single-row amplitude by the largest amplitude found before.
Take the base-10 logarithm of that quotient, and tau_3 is -0.11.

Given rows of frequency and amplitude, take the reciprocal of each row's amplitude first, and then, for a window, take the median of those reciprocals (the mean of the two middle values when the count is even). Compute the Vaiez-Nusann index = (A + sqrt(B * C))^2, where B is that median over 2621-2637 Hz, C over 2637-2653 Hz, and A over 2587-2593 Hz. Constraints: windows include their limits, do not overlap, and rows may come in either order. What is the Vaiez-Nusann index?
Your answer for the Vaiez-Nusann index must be 0.05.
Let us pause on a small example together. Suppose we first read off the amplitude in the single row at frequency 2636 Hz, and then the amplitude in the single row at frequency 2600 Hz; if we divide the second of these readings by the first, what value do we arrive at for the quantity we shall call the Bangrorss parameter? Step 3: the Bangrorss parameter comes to 0.71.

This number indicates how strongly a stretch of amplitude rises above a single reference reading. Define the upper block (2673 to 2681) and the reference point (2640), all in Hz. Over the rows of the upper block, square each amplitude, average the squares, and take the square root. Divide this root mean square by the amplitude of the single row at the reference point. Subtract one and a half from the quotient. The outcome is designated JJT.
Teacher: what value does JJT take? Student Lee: -0.2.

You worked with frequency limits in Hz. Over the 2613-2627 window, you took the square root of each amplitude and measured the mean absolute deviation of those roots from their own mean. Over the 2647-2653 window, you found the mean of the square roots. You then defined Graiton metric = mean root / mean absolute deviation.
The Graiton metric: 16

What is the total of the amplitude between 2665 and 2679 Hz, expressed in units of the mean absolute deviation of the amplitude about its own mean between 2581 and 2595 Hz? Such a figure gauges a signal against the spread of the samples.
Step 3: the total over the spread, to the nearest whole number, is 137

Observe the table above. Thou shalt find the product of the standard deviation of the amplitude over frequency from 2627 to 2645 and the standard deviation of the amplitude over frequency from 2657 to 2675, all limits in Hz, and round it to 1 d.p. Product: 0.2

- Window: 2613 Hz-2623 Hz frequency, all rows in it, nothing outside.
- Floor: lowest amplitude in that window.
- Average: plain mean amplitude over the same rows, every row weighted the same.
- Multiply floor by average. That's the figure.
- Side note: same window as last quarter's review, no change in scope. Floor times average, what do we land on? 42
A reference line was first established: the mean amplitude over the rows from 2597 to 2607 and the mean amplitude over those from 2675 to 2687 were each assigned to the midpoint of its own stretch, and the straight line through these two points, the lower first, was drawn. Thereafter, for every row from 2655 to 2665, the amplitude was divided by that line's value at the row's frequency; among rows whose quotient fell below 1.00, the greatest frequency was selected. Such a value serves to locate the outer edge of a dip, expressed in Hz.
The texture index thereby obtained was 2656 Hz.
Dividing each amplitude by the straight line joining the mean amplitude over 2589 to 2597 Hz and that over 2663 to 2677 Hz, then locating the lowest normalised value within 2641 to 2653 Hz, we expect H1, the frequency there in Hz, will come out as 2646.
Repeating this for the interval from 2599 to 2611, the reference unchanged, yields 2608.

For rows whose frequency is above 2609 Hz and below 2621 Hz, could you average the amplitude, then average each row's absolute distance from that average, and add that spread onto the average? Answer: 7.1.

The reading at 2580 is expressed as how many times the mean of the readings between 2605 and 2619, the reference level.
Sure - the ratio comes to 1.74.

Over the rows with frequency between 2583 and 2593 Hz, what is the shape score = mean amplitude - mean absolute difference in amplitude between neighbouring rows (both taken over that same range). 9.2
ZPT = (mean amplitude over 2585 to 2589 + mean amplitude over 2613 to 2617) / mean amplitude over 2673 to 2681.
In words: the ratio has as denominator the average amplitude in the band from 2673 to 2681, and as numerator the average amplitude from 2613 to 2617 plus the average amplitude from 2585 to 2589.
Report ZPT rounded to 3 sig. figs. 1.59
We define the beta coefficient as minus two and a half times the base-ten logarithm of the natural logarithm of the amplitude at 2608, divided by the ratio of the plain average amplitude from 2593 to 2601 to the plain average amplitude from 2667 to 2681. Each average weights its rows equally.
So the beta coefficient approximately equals -0.9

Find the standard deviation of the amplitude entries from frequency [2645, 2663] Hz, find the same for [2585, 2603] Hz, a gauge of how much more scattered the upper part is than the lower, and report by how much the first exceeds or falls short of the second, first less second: -0.15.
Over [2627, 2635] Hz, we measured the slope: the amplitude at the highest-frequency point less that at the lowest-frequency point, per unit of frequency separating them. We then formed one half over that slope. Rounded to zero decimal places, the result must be -26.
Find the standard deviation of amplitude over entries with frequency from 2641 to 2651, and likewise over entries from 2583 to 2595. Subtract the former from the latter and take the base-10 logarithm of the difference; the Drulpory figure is -0.5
